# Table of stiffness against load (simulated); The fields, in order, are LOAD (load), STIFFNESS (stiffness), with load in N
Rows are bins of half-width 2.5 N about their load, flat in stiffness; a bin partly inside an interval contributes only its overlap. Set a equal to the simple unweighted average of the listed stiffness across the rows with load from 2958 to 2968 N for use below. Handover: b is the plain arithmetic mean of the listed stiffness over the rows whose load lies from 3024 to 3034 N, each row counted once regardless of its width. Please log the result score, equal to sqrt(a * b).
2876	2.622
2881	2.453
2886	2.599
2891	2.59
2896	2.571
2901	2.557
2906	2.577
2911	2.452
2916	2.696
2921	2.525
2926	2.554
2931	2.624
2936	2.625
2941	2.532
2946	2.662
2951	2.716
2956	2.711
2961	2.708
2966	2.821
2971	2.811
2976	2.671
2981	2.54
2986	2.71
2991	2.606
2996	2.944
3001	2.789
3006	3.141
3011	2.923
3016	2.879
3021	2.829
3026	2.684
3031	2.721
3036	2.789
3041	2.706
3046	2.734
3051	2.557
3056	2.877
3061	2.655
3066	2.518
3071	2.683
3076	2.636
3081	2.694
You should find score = 2.73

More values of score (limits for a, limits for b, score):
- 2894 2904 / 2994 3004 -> 2.71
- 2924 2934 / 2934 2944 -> 2.58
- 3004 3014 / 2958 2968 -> 2.90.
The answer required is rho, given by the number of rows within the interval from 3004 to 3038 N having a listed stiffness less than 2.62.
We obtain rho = 0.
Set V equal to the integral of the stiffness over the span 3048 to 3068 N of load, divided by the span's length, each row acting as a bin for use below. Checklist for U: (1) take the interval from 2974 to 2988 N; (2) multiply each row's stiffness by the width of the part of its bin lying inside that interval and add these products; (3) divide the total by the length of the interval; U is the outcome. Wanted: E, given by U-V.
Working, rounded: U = 2.64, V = 2.66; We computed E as -0.02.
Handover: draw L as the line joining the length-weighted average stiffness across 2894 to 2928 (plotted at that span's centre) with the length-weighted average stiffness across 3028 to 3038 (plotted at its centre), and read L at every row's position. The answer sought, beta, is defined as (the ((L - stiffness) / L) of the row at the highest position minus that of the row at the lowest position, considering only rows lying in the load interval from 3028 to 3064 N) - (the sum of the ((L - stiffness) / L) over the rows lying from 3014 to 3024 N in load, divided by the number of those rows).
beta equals 0.086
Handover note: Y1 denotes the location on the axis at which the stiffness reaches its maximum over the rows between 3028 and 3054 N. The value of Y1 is 3036 N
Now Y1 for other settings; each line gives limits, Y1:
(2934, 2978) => 2966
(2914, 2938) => 2916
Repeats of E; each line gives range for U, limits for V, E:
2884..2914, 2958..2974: -0.22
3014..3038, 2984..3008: -0.06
